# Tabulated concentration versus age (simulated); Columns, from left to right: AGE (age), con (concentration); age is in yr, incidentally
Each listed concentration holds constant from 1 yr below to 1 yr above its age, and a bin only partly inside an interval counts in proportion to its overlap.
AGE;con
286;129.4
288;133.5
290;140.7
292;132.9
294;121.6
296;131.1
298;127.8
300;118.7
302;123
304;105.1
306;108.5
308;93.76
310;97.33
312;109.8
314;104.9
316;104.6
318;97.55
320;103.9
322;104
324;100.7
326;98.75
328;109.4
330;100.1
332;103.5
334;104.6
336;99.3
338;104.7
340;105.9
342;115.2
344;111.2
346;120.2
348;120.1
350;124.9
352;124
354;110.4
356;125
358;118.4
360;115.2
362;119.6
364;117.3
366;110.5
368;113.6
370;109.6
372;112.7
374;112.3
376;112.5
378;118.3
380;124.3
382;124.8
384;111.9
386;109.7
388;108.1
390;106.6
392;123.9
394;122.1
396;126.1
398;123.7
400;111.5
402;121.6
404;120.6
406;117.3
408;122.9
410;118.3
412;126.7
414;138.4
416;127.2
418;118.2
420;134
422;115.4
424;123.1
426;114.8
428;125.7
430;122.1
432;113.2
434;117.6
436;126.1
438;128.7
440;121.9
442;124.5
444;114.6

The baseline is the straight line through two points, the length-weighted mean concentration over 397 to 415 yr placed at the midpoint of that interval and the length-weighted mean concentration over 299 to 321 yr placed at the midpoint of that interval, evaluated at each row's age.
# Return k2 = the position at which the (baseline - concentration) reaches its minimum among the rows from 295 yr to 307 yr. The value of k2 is 296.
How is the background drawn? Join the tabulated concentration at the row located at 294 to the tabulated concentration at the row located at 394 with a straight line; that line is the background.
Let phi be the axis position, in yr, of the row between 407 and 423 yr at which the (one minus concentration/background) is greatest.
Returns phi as 422 yr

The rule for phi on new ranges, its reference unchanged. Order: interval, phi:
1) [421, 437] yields 432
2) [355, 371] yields 370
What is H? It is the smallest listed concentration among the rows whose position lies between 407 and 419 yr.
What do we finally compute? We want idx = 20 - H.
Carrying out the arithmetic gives -98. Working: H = 118.2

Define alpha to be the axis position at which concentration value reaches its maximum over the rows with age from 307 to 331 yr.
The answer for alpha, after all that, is 312 yr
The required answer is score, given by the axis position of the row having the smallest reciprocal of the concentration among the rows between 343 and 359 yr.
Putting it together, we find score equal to 356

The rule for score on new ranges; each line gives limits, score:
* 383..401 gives 396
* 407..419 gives 414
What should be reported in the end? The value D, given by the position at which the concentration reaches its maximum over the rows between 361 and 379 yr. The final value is 362 yr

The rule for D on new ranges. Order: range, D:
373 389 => 382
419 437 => 420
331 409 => 396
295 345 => 296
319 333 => 328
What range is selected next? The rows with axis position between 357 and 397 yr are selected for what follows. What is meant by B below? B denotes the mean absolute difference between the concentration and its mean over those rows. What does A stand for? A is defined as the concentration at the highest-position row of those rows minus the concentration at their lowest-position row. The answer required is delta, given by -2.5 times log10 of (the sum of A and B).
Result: -2.8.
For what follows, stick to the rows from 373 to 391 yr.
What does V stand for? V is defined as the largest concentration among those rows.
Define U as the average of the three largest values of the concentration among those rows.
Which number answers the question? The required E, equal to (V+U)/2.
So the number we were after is 124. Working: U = 122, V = 124.8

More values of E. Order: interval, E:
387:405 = 125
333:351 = 123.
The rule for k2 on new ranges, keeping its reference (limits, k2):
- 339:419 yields 414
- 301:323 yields 302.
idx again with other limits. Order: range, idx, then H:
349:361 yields -90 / 110.4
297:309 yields -74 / 93.76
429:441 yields -93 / 113.2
